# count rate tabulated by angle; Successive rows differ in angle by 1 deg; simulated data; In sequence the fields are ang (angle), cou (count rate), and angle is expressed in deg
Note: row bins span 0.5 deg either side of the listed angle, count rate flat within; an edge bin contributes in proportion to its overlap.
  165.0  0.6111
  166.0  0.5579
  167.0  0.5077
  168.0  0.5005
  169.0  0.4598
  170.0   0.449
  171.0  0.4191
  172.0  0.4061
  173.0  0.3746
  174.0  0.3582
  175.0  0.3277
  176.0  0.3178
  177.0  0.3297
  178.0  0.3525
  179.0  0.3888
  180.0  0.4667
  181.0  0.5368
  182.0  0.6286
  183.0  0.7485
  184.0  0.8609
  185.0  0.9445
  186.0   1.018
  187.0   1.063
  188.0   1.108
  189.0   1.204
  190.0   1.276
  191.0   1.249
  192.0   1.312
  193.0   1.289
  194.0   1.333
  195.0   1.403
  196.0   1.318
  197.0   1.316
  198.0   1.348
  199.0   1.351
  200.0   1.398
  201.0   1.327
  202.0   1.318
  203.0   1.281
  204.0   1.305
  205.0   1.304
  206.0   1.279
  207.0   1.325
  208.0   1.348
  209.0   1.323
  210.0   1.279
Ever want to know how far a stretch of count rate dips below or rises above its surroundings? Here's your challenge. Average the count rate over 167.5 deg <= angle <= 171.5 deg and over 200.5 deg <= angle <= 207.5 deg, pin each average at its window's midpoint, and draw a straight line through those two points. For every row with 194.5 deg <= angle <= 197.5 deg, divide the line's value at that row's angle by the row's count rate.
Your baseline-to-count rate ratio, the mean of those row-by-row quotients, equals 0.83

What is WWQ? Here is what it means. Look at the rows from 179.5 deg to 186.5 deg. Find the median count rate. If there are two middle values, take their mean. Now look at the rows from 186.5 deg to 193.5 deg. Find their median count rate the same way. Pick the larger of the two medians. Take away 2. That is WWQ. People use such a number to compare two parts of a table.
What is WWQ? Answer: -0.751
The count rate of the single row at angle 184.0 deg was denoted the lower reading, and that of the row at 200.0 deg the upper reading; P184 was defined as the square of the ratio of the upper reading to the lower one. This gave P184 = 3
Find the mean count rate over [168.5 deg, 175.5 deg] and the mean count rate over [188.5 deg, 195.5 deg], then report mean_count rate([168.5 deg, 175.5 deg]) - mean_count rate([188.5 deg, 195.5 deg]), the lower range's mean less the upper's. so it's -0.90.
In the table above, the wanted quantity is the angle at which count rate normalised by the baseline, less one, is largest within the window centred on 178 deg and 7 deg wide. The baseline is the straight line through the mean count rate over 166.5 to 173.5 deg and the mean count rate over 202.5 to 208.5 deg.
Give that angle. 181.0 deg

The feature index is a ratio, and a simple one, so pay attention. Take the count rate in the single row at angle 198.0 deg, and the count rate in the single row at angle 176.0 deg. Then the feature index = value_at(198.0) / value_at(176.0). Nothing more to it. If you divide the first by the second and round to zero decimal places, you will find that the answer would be 4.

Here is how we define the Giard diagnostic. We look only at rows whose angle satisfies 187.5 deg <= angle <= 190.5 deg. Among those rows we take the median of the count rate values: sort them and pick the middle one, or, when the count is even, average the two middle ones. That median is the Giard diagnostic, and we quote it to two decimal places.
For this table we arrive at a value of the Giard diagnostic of 1.20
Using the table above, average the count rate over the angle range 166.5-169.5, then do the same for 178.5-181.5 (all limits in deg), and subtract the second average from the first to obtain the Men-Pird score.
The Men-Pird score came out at 0.0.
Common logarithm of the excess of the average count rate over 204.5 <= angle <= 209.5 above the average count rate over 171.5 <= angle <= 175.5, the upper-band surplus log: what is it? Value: -0.02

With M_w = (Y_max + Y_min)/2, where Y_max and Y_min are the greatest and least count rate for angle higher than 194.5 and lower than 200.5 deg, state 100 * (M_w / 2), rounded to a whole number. 68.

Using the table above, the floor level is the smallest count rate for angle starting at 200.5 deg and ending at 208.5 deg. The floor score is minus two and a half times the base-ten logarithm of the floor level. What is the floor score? -0.3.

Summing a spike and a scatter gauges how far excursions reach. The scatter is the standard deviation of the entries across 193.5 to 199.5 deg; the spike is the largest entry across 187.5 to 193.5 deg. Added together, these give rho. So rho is 1.3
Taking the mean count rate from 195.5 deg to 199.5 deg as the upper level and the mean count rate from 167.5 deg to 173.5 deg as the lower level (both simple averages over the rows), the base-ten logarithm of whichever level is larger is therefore 0.125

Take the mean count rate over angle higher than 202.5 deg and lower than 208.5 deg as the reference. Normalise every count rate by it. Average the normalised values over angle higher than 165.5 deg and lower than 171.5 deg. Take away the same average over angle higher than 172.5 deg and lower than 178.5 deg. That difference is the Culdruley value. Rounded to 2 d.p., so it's 0.11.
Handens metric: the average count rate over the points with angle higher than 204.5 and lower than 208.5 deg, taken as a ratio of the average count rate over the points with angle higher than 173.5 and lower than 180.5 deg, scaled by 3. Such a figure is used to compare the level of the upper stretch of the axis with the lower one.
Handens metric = 10.9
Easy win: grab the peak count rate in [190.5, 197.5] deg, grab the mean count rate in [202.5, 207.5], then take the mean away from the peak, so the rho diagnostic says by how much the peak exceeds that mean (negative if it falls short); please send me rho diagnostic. 0.10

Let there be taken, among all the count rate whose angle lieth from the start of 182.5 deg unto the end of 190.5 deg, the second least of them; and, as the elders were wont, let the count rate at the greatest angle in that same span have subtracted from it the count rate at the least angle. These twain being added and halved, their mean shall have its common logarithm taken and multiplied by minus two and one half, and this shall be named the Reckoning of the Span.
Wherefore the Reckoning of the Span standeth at 0.40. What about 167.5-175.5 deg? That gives 2.58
